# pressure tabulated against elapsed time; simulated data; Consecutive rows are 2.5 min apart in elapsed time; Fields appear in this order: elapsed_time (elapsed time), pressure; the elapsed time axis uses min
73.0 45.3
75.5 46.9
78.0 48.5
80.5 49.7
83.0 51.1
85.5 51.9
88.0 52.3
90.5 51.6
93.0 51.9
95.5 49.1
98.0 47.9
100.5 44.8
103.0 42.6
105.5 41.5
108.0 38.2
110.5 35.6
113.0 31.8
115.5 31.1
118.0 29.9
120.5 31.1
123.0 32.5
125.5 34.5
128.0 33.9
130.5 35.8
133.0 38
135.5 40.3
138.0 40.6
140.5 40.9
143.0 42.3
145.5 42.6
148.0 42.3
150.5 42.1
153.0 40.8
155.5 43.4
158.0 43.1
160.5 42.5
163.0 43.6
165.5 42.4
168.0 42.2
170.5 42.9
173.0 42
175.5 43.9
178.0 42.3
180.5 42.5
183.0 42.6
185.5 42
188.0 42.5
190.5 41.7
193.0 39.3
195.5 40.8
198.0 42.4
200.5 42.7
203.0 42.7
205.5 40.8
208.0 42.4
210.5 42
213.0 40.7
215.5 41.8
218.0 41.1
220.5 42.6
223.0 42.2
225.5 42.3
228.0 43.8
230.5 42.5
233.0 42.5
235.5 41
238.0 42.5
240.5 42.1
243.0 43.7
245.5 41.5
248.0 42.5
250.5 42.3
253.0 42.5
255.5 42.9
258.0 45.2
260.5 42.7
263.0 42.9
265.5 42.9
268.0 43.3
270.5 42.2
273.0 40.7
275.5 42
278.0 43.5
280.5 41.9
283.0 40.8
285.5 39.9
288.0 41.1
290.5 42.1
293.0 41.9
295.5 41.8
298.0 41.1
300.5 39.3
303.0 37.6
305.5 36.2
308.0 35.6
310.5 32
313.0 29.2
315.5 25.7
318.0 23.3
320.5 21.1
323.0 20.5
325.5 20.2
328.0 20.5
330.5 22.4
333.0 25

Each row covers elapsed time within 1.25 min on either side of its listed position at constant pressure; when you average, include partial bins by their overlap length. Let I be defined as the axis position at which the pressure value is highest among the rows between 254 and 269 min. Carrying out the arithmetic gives 258.0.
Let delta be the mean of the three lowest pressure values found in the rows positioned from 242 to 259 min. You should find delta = 42.1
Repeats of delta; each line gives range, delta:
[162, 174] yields 42.2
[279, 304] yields 38.9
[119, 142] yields 32.5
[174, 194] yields 41.0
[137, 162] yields 40.8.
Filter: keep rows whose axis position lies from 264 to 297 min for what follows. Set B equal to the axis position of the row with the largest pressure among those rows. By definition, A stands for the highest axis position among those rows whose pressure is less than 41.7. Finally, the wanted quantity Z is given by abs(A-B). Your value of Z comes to 10.0 min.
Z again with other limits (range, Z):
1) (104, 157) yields 2.5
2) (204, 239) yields 7.5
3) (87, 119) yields 30.0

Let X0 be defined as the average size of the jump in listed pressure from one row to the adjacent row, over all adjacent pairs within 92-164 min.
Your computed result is 1.51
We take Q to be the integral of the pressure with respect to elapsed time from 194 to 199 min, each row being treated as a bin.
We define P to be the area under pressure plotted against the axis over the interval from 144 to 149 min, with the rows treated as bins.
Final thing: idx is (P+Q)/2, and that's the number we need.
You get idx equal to 210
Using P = 212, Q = 207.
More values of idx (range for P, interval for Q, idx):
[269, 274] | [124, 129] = 189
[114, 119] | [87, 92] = 206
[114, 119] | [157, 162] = 184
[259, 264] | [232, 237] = 212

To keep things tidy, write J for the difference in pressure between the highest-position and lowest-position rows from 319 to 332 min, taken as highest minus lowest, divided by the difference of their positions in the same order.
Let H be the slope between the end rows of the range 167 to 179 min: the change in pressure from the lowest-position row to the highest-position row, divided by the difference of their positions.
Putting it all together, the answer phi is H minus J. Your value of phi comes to -0.1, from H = 0.0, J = 0.1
